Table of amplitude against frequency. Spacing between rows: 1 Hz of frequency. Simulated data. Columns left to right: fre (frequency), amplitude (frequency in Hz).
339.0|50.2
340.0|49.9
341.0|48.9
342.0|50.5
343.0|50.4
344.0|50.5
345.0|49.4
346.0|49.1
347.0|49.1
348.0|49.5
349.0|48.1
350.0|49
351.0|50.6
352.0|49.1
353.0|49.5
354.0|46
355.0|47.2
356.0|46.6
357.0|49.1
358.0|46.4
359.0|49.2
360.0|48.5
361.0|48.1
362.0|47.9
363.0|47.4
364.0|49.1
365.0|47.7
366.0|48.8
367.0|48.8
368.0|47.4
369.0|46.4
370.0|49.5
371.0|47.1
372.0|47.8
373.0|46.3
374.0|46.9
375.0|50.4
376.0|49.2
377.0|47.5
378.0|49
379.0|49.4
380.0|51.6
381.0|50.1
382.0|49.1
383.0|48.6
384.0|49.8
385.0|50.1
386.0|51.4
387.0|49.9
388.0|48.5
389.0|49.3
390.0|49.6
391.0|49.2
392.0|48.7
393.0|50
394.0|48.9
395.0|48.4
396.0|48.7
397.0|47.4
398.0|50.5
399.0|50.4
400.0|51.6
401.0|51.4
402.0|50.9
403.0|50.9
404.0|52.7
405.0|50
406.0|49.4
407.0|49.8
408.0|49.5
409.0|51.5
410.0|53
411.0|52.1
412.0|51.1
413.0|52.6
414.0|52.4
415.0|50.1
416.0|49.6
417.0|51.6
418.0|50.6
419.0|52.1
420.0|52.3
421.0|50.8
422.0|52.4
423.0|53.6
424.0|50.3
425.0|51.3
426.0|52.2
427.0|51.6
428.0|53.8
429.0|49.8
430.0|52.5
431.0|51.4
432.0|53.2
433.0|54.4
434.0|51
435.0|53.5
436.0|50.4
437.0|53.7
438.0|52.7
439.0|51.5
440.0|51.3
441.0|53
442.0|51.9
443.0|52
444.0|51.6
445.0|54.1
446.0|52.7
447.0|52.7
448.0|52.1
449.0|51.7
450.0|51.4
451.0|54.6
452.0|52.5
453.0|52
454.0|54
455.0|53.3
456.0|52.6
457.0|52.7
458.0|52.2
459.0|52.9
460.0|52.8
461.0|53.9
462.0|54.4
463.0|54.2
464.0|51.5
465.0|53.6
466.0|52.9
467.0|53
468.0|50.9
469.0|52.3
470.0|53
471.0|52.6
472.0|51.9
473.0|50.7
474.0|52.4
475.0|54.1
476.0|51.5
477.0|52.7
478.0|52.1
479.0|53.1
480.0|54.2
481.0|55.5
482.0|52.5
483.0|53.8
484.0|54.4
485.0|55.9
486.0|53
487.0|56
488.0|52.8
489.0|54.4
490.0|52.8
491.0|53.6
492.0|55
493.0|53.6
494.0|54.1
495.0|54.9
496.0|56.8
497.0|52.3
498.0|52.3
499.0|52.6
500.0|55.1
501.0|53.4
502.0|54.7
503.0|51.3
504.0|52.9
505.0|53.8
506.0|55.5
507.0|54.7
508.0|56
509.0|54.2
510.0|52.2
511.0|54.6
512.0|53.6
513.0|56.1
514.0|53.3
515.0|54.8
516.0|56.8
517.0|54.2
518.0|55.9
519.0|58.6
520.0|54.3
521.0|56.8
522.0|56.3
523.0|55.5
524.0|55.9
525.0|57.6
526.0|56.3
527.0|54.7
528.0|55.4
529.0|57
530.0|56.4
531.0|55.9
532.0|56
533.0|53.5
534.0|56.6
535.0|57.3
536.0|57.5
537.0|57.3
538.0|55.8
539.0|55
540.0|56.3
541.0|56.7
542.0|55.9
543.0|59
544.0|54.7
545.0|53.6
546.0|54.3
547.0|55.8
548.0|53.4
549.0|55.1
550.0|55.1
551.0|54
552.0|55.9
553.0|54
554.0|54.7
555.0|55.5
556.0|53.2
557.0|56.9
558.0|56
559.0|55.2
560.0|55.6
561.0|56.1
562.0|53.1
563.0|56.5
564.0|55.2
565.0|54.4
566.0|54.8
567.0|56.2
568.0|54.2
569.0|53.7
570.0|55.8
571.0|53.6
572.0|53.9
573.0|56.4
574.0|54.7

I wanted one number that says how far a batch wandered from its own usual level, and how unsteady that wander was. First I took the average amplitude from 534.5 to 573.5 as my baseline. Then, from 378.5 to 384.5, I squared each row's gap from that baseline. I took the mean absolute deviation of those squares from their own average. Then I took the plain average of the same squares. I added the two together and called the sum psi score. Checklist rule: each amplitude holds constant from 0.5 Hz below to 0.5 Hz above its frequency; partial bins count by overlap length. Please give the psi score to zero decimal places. 40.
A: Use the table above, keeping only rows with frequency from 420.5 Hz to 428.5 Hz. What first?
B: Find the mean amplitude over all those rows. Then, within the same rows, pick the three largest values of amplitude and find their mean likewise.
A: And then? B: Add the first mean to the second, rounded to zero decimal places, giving 105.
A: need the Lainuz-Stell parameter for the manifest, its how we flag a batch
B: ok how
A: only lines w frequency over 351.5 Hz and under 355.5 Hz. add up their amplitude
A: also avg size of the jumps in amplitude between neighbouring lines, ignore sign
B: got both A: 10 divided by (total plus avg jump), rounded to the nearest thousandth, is 0.052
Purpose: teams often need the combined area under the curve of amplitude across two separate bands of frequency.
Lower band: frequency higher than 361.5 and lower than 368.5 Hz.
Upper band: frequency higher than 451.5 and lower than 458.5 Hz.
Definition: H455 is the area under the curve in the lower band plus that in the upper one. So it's 706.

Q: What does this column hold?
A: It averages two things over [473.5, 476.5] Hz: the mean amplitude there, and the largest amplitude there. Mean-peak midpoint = 53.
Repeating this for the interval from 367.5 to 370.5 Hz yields 49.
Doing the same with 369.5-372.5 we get 49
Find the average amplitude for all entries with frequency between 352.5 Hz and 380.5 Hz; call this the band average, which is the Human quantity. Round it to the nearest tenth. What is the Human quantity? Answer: 48.2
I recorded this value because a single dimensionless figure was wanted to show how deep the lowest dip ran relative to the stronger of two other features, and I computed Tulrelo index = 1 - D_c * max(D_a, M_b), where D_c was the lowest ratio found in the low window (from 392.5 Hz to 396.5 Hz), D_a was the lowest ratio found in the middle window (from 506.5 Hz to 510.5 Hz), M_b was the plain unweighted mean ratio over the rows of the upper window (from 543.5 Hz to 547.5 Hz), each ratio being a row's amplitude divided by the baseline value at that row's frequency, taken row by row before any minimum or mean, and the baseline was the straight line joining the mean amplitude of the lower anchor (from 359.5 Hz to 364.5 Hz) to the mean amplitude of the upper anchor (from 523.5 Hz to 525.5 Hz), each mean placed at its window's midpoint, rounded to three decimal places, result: 0.085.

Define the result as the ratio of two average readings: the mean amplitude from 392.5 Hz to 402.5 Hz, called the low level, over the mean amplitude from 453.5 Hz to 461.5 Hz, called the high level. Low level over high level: 0.939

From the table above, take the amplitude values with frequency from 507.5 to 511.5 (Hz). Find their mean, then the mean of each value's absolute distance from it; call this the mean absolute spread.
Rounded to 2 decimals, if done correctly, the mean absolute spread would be 1.05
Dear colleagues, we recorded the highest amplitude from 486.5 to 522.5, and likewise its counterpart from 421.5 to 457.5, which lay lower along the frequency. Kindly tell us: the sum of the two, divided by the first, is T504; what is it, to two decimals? 1.93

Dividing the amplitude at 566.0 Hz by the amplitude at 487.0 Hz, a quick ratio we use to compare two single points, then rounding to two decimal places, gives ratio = 0.98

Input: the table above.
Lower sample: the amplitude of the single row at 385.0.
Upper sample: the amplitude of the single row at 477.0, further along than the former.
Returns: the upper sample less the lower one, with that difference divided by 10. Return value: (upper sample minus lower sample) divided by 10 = 0.26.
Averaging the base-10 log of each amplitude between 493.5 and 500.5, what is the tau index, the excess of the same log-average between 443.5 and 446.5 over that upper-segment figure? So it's -0.010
